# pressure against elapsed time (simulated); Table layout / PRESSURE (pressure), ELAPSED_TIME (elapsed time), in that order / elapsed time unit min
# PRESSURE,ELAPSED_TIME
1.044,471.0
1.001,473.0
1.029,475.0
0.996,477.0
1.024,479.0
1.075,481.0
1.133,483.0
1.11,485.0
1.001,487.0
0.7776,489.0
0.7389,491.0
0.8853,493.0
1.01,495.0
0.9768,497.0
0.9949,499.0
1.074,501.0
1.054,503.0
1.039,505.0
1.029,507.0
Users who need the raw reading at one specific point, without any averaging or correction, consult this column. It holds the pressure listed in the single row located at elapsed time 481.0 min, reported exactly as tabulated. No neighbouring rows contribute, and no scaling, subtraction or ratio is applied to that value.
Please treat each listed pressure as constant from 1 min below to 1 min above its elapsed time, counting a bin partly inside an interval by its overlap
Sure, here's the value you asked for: 1.075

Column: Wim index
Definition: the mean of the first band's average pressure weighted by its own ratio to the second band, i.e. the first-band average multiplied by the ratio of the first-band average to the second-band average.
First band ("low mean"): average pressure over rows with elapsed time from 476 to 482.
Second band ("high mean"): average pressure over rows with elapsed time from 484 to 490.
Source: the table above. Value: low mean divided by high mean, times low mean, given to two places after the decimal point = 1.11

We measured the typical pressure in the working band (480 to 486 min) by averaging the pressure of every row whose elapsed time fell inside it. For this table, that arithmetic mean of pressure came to 1.11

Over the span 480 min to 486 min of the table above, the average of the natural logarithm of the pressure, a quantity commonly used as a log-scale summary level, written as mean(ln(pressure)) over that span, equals 0.10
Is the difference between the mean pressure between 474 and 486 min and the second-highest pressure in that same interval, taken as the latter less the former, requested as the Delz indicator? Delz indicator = 0.049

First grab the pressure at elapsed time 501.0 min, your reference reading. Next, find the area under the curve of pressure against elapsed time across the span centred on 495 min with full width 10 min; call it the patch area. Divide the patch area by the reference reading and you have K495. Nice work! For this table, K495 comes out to 8.6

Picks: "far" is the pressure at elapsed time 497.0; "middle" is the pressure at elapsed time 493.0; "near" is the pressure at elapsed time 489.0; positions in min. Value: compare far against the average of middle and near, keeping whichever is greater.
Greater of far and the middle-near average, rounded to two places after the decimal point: 0.98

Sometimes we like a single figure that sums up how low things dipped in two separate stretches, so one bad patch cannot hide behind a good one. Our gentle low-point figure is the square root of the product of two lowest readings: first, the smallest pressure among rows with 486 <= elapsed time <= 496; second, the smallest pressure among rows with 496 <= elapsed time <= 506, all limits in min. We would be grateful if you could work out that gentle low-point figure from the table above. 0.850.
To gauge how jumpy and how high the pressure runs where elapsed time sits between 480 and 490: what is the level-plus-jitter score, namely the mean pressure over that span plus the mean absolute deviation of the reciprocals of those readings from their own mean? 1.13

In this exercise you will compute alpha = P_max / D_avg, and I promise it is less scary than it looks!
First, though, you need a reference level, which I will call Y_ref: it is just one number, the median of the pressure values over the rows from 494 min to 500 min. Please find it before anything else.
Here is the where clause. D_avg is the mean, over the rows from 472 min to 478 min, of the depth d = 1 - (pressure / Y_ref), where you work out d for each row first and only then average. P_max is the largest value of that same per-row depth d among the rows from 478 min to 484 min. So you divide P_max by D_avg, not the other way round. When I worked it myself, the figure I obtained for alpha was 2.1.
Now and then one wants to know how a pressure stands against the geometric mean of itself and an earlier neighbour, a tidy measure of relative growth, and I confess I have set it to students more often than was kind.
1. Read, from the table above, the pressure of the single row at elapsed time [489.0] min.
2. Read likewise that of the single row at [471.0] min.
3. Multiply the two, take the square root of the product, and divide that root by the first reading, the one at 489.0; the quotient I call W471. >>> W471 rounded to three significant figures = 1.16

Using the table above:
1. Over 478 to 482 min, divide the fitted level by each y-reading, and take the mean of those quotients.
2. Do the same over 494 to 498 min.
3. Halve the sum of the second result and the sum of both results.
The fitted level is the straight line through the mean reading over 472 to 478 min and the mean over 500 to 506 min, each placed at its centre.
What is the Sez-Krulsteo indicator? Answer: 1.54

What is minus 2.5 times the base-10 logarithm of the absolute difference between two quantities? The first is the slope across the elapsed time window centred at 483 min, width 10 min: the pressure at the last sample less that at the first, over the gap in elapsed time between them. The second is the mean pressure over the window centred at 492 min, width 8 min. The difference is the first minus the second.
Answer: 0.17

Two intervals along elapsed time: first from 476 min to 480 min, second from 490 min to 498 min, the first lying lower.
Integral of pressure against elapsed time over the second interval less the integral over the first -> 3.2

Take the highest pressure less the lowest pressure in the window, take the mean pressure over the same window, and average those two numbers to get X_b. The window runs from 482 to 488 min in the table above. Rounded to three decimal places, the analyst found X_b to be 0.607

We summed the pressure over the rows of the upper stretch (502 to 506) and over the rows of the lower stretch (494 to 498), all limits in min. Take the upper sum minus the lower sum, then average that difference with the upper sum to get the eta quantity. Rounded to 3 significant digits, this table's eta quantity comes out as 1.10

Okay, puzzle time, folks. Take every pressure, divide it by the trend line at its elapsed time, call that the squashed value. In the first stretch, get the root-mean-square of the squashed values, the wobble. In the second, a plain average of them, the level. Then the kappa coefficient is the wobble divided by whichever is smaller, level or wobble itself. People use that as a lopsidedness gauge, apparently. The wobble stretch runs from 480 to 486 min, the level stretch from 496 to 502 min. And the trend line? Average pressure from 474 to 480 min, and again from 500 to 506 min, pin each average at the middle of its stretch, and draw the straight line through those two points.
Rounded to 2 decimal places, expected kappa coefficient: 1.12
